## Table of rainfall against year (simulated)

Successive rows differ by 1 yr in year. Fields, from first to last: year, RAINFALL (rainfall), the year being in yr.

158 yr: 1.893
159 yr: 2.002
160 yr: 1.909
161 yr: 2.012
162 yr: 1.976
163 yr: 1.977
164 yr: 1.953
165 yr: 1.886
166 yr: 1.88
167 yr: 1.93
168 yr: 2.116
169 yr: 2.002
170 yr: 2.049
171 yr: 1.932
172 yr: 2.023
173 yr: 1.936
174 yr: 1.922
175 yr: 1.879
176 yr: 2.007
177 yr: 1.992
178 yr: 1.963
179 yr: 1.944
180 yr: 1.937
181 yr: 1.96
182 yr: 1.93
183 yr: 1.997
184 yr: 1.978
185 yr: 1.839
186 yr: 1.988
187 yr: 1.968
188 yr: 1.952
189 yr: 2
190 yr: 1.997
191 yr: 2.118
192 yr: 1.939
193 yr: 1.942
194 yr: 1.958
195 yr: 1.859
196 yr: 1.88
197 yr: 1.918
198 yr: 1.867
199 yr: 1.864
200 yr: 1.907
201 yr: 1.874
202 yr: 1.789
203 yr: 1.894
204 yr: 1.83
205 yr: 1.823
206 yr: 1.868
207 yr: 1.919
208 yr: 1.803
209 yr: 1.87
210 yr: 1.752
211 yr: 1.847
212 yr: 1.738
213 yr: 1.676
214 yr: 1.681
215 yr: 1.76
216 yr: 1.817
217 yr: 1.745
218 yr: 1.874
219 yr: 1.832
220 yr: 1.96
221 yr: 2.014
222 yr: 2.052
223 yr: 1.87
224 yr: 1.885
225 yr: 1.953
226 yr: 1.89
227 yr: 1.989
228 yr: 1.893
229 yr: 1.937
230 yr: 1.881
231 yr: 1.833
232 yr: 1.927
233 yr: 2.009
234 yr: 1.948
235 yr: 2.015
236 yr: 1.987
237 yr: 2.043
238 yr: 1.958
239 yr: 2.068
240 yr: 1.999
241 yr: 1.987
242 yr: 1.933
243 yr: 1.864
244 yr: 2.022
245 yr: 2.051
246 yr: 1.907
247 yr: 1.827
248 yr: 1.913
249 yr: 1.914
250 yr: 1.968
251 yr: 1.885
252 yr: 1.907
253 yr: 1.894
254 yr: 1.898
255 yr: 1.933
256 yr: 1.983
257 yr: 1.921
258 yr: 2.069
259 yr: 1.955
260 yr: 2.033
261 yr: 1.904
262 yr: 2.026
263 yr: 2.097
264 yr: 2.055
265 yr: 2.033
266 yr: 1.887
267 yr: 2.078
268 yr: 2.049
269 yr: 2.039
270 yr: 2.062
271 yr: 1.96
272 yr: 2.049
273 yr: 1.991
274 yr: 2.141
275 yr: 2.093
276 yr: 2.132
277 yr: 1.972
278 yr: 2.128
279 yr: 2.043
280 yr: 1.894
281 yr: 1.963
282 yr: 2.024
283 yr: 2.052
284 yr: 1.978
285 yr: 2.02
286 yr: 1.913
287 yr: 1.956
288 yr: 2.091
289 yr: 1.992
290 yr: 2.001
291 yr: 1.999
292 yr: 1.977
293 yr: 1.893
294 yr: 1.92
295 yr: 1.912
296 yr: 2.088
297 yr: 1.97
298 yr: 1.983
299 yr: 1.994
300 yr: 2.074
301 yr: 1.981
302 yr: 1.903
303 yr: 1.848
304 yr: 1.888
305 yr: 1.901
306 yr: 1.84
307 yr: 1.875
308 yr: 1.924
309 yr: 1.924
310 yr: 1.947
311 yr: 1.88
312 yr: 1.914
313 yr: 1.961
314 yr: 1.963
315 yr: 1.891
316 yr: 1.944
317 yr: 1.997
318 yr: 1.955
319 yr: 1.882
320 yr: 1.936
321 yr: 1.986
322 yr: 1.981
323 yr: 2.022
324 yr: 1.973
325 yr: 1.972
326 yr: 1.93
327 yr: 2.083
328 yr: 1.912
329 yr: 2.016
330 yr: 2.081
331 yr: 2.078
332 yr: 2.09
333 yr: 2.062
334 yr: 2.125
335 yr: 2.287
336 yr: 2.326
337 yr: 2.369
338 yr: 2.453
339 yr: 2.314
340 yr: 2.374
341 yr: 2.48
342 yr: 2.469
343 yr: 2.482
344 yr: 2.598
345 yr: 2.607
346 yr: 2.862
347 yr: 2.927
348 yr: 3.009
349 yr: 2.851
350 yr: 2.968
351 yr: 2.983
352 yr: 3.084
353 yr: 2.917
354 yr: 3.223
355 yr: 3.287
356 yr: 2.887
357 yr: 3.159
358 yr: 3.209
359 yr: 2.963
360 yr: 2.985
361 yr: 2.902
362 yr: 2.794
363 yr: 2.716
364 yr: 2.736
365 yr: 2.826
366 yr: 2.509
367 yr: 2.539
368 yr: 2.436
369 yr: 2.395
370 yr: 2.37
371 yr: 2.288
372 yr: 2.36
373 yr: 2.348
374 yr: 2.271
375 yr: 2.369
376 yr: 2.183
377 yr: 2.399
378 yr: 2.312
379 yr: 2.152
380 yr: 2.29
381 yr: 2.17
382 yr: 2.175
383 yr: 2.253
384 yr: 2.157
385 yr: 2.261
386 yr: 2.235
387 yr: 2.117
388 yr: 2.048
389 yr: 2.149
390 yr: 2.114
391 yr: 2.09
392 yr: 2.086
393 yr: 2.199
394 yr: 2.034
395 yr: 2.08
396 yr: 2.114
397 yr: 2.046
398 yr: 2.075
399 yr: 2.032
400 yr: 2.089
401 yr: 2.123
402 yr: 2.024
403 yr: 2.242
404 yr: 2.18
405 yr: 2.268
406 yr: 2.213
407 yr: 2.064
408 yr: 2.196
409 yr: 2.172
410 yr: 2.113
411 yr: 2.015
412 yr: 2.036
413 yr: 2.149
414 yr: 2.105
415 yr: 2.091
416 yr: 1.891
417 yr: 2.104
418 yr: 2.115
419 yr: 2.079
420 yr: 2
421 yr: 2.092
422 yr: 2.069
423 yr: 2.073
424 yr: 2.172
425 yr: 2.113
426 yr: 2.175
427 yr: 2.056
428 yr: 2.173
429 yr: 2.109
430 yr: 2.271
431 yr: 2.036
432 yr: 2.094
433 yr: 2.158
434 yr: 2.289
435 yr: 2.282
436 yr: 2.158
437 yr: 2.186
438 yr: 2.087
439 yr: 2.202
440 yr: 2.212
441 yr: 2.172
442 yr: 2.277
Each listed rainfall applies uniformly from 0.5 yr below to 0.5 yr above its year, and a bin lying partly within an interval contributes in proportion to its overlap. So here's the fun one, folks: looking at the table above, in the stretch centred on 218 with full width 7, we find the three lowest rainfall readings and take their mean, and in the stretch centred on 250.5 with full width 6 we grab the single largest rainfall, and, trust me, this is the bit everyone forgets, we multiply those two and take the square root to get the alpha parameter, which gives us 1.87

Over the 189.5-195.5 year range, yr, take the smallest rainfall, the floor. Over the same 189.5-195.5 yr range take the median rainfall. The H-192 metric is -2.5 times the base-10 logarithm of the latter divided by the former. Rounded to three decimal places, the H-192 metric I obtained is -0.052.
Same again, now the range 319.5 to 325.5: -0.023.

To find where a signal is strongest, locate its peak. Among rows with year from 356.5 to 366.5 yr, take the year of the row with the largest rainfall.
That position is 358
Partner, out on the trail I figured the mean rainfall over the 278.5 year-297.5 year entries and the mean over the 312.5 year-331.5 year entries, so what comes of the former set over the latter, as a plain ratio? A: 1.00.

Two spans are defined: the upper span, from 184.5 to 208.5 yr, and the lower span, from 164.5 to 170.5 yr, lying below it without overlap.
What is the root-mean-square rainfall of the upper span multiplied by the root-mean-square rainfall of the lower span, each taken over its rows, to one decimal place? 3.8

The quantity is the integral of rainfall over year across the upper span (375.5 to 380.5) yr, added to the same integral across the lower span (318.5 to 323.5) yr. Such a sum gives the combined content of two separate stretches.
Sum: 21.1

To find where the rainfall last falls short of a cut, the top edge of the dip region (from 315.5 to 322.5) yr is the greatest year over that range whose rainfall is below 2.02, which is 322 yr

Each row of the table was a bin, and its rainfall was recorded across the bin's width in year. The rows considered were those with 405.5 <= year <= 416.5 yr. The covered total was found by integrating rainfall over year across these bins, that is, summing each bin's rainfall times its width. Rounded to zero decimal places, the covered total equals 23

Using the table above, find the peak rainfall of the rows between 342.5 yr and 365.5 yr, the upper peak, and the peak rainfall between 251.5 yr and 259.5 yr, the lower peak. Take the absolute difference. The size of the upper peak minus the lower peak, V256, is 1.2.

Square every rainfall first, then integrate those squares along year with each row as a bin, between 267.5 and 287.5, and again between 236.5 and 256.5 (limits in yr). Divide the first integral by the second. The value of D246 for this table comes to 1.08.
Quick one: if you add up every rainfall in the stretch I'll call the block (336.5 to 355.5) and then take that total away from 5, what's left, -47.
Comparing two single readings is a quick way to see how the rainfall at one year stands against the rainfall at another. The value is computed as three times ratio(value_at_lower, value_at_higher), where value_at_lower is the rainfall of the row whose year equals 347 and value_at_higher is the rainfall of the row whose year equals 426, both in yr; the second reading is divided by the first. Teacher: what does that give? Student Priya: 2.23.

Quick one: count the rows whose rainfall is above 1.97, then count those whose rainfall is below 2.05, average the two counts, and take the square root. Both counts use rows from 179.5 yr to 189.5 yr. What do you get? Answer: 2.65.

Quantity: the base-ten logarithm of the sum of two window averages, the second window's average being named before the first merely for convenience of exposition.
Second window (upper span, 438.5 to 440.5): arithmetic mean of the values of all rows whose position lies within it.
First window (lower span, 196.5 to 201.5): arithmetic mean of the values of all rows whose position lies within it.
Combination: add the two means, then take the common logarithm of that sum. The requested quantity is 0.612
